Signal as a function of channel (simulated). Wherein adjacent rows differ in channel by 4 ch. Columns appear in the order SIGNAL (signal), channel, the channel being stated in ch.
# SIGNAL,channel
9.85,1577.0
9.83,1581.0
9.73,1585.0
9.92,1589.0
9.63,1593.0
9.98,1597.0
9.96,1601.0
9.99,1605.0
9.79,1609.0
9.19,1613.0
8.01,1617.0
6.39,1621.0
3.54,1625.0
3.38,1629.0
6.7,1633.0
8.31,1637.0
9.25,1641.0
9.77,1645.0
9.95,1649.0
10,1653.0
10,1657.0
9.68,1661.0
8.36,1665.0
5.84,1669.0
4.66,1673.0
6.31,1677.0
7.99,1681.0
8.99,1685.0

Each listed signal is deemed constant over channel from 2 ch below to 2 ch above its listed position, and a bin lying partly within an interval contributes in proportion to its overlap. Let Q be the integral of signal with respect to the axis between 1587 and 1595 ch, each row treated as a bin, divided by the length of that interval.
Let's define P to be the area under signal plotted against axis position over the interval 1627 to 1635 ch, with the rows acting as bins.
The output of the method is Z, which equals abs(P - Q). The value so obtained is 30.5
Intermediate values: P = 40.3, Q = 9.8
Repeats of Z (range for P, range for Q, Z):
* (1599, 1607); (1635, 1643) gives 71.0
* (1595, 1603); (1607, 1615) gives 70.3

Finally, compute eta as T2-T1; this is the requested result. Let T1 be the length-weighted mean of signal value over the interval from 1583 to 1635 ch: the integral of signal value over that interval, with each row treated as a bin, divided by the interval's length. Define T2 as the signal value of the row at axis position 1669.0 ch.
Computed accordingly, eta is -2.3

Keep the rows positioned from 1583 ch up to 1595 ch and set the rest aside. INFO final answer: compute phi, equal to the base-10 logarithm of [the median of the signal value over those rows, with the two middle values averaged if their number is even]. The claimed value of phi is 0.988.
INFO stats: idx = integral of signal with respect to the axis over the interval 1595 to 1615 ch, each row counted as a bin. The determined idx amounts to 196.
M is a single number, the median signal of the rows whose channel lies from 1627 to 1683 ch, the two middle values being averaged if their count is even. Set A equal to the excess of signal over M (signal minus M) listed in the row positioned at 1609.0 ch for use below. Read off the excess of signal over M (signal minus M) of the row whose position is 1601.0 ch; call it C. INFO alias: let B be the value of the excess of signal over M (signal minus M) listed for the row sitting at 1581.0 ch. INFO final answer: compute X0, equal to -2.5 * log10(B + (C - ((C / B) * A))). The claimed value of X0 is -0.5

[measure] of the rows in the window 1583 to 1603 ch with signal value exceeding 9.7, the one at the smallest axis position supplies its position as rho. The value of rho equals 1585.0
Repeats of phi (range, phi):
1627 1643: 0.875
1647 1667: 0.998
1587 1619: 0.994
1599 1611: 0.998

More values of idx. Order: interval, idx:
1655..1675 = 154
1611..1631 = 122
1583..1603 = 197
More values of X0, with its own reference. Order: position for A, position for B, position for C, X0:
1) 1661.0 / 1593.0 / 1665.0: -0.3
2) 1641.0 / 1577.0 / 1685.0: -0.6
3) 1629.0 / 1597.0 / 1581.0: -2.2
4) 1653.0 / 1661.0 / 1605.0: 0.1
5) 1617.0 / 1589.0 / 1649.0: -1.4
